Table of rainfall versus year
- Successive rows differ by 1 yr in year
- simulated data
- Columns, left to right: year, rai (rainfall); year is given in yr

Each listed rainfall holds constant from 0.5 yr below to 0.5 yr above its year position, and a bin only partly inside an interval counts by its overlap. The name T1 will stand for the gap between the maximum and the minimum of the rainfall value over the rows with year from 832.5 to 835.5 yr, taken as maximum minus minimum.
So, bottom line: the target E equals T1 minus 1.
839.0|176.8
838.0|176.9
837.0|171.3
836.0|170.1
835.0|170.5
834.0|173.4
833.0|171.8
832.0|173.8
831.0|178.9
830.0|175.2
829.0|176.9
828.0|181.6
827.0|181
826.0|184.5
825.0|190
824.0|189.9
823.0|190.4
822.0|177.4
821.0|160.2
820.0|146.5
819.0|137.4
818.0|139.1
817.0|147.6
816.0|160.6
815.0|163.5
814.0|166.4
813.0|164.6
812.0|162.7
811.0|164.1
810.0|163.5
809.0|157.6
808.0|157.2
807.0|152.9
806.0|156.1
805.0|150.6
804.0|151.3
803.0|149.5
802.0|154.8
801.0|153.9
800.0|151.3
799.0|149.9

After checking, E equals 1.9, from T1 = 2.9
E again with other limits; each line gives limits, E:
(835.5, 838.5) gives 5.8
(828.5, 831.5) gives 2.7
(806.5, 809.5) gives 3.7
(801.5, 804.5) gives 4.3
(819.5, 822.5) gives 29.9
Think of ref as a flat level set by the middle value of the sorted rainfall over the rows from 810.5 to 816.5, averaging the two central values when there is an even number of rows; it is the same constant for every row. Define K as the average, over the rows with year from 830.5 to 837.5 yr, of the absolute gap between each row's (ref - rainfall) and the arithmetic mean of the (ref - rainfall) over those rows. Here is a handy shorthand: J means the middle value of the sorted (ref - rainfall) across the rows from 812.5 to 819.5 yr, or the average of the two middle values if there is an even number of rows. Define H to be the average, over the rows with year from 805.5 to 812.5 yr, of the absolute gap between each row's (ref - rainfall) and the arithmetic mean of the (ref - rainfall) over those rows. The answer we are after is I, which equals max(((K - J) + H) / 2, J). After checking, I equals 3.2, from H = 3.7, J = 3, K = 2.18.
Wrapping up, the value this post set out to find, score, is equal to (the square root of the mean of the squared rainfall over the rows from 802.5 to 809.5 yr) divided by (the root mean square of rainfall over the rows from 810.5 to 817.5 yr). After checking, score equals 0.951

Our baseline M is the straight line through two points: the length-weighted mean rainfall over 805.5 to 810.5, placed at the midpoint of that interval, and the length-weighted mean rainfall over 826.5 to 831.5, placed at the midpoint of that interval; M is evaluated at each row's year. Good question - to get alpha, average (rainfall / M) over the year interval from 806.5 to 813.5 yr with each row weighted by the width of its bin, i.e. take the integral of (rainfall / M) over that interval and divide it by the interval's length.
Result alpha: 1.01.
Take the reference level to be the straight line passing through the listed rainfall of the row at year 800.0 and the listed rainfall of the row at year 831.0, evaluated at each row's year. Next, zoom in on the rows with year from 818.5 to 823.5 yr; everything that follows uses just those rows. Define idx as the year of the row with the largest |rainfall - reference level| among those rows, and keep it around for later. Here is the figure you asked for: 819.0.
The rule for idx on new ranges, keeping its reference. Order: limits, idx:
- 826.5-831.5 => 827.0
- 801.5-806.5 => 805.0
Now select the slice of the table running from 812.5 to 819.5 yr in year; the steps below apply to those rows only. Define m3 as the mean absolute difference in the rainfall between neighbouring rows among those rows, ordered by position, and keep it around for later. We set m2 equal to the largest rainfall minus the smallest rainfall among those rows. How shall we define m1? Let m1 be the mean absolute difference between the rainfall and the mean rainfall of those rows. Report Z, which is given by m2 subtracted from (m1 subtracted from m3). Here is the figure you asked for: -35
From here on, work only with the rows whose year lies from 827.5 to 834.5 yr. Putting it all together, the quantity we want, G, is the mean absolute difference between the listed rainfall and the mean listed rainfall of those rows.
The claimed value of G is 2.7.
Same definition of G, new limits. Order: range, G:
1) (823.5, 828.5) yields 3.6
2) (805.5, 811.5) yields 3.5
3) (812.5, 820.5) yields 10.6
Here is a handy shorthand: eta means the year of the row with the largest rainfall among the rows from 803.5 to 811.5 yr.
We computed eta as 811.0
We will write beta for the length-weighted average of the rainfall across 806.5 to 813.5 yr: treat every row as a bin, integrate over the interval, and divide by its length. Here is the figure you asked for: 160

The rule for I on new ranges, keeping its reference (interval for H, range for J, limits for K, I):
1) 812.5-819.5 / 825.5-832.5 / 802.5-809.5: 14.5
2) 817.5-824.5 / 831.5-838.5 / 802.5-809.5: 15.3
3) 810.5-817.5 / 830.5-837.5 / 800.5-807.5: 7.0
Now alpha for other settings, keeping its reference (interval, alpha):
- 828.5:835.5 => 0.96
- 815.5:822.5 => 0.91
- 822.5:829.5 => 1.05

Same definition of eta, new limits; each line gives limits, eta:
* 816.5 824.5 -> 823.0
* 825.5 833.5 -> 826.0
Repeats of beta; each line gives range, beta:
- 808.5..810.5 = 161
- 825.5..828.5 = 182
